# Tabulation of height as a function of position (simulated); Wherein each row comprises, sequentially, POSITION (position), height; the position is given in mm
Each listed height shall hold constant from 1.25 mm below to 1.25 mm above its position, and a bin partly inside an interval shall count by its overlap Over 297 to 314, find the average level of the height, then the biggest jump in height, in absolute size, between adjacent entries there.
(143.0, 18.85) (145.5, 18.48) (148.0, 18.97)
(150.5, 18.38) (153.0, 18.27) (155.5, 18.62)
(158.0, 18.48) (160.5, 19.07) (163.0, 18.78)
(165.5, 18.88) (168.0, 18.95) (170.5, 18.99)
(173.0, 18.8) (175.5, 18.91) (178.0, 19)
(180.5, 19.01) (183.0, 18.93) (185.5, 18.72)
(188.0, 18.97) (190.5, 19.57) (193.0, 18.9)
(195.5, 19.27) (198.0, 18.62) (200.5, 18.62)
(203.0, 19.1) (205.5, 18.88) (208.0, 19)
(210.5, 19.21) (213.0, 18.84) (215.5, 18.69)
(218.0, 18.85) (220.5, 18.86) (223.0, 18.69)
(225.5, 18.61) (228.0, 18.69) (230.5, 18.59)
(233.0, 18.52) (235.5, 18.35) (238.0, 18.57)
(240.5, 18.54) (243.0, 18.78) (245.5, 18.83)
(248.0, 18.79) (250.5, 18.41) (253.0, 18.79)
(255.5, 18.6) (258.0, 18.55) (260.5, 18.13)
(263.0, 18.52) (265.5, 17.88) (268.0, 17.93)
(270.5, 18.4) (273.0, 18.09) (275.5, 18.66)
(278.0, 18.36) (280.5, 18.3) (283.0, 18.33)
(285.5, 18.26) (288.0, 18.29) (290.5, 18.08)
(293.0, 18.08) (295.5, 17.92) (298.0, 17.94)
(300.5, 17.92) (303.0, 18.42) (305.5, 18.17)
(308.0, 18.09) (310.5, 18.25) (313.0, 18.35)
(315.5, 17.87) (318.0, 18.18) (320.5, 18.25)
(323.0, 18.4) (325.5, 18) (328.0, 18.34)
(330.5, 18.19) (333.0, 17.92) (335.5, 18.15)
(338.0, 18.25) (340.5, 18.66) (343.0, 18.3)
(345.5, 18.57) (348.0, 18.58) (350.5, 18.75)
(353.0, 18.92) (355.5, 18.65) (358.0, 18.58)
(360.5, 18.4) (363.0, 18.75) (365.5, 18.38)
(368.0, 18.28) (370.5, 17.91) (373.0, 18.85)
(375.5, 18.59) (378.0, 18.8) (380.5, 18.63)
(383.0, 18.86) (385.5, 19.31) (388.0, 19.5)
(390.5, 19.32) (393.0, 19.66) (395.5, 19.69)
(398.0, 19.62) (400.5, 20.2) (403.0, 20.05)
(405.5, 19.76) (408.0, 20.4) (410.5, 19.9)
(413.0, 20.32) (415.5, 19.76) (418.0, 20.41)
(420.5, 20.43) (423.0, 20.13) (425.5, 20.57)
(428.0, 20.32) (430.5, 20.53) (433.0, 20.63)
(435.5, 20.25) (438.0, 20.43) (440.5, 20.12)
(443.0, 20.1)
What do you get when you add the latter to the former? 18.7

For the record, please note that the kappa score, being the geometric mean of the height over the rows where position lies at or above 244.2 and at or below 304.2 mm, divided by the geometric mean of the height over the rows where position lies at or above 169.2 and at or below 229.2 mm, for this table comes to 0.97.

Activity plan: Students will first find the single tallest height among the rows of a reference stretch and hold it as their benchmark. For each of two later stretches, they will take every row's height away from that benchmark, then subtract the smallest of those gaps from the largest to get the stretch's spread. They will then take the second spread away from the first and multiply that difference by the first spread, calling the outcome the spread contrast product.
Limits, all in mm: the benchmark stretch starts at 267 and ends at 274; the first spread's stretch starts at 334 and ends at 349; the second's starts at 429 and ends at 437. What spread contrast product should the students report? 0.07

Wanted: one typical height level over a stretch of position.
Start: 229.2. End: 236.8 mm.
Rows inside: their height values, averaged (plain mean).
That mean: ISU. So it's 18.5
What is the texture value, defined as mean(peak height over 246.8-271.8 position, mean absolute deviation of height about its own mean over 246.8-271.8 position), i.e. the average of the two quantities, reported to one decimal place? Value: 9.5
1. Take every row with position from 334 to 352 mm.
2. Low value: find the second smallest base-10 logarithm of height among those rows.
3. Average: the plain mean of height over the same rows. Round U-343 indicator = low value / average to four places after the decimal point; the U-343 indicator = 0.0683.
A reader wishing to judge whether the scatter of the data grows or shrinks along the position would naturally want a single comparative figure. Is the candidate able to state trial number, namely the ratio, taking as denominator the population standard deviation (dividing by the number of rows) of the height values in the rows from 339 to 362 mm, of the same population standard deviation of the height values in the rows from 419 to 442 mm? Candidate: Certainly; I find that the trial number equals 1.03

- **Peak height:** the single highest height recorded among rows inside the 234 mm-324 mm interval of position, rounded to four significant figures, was 18.83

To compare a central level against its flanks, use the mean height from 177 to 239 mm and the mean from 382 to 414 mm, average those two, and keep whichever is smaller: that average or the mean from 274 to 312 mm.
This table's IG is 18.2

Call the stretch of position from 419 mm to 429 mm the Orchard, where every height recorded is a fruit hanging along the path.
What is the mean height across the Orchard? 20.4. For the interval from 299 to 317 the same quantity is 18.2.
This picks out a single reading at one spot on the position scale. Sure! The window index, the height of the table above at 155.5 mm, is 18.62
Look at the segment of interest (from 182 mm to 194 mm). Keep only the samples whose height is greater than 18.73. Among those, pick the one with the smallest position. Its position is 183.0 mm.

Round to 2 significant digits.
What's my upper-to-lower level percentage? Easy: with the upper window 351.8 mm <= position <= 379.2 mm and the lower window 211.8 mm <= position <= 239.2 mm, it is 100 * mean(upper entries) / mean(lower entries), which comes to 99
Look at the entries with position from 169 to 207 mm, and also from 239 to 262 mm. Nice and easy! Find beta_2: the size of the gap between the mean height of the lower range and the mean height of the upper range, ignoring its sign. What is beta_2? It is 0.4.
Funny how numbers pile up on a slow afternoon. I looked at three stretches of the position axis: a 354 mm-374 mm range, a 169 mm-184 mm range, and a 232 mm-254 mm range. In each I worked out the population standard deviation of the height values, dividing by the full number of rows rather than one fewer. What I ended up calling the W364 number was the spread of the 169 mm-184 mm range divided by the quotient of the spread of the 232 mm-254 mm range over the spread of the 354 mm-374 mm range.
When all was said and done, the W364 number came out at 0.12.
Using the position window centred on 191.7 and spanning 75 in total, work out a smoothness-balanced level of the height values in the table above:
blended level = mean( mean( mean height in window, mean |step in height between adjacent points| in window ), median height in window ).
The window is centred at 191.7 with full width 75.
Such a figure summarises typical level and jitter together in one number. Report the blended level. 14.2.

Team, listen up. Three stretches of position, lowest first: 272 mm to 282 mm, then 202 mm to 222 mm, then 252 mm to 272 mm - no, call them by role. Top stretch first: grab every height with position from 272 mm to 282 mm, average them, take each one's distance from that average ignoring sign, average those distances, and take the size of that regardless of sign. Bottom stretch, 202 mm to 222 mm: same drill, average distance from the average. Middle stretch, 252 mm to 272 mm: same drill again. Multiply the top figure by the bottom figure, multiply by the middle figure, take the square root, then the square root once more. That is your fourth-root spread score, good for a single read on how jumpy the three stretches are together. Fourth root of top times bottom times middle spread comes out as 0.28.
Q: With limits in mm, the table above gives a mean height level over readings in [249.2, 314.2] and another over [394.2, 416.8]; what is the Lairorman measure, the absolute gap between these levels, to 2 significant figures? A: 1.7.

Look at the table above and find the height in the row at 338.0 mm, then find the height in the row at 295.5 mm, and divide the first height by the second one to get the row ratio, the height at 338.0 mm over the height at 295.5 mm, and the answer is 1.02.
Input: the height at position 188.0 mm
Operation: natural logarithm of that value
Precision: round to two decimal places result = 2.94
